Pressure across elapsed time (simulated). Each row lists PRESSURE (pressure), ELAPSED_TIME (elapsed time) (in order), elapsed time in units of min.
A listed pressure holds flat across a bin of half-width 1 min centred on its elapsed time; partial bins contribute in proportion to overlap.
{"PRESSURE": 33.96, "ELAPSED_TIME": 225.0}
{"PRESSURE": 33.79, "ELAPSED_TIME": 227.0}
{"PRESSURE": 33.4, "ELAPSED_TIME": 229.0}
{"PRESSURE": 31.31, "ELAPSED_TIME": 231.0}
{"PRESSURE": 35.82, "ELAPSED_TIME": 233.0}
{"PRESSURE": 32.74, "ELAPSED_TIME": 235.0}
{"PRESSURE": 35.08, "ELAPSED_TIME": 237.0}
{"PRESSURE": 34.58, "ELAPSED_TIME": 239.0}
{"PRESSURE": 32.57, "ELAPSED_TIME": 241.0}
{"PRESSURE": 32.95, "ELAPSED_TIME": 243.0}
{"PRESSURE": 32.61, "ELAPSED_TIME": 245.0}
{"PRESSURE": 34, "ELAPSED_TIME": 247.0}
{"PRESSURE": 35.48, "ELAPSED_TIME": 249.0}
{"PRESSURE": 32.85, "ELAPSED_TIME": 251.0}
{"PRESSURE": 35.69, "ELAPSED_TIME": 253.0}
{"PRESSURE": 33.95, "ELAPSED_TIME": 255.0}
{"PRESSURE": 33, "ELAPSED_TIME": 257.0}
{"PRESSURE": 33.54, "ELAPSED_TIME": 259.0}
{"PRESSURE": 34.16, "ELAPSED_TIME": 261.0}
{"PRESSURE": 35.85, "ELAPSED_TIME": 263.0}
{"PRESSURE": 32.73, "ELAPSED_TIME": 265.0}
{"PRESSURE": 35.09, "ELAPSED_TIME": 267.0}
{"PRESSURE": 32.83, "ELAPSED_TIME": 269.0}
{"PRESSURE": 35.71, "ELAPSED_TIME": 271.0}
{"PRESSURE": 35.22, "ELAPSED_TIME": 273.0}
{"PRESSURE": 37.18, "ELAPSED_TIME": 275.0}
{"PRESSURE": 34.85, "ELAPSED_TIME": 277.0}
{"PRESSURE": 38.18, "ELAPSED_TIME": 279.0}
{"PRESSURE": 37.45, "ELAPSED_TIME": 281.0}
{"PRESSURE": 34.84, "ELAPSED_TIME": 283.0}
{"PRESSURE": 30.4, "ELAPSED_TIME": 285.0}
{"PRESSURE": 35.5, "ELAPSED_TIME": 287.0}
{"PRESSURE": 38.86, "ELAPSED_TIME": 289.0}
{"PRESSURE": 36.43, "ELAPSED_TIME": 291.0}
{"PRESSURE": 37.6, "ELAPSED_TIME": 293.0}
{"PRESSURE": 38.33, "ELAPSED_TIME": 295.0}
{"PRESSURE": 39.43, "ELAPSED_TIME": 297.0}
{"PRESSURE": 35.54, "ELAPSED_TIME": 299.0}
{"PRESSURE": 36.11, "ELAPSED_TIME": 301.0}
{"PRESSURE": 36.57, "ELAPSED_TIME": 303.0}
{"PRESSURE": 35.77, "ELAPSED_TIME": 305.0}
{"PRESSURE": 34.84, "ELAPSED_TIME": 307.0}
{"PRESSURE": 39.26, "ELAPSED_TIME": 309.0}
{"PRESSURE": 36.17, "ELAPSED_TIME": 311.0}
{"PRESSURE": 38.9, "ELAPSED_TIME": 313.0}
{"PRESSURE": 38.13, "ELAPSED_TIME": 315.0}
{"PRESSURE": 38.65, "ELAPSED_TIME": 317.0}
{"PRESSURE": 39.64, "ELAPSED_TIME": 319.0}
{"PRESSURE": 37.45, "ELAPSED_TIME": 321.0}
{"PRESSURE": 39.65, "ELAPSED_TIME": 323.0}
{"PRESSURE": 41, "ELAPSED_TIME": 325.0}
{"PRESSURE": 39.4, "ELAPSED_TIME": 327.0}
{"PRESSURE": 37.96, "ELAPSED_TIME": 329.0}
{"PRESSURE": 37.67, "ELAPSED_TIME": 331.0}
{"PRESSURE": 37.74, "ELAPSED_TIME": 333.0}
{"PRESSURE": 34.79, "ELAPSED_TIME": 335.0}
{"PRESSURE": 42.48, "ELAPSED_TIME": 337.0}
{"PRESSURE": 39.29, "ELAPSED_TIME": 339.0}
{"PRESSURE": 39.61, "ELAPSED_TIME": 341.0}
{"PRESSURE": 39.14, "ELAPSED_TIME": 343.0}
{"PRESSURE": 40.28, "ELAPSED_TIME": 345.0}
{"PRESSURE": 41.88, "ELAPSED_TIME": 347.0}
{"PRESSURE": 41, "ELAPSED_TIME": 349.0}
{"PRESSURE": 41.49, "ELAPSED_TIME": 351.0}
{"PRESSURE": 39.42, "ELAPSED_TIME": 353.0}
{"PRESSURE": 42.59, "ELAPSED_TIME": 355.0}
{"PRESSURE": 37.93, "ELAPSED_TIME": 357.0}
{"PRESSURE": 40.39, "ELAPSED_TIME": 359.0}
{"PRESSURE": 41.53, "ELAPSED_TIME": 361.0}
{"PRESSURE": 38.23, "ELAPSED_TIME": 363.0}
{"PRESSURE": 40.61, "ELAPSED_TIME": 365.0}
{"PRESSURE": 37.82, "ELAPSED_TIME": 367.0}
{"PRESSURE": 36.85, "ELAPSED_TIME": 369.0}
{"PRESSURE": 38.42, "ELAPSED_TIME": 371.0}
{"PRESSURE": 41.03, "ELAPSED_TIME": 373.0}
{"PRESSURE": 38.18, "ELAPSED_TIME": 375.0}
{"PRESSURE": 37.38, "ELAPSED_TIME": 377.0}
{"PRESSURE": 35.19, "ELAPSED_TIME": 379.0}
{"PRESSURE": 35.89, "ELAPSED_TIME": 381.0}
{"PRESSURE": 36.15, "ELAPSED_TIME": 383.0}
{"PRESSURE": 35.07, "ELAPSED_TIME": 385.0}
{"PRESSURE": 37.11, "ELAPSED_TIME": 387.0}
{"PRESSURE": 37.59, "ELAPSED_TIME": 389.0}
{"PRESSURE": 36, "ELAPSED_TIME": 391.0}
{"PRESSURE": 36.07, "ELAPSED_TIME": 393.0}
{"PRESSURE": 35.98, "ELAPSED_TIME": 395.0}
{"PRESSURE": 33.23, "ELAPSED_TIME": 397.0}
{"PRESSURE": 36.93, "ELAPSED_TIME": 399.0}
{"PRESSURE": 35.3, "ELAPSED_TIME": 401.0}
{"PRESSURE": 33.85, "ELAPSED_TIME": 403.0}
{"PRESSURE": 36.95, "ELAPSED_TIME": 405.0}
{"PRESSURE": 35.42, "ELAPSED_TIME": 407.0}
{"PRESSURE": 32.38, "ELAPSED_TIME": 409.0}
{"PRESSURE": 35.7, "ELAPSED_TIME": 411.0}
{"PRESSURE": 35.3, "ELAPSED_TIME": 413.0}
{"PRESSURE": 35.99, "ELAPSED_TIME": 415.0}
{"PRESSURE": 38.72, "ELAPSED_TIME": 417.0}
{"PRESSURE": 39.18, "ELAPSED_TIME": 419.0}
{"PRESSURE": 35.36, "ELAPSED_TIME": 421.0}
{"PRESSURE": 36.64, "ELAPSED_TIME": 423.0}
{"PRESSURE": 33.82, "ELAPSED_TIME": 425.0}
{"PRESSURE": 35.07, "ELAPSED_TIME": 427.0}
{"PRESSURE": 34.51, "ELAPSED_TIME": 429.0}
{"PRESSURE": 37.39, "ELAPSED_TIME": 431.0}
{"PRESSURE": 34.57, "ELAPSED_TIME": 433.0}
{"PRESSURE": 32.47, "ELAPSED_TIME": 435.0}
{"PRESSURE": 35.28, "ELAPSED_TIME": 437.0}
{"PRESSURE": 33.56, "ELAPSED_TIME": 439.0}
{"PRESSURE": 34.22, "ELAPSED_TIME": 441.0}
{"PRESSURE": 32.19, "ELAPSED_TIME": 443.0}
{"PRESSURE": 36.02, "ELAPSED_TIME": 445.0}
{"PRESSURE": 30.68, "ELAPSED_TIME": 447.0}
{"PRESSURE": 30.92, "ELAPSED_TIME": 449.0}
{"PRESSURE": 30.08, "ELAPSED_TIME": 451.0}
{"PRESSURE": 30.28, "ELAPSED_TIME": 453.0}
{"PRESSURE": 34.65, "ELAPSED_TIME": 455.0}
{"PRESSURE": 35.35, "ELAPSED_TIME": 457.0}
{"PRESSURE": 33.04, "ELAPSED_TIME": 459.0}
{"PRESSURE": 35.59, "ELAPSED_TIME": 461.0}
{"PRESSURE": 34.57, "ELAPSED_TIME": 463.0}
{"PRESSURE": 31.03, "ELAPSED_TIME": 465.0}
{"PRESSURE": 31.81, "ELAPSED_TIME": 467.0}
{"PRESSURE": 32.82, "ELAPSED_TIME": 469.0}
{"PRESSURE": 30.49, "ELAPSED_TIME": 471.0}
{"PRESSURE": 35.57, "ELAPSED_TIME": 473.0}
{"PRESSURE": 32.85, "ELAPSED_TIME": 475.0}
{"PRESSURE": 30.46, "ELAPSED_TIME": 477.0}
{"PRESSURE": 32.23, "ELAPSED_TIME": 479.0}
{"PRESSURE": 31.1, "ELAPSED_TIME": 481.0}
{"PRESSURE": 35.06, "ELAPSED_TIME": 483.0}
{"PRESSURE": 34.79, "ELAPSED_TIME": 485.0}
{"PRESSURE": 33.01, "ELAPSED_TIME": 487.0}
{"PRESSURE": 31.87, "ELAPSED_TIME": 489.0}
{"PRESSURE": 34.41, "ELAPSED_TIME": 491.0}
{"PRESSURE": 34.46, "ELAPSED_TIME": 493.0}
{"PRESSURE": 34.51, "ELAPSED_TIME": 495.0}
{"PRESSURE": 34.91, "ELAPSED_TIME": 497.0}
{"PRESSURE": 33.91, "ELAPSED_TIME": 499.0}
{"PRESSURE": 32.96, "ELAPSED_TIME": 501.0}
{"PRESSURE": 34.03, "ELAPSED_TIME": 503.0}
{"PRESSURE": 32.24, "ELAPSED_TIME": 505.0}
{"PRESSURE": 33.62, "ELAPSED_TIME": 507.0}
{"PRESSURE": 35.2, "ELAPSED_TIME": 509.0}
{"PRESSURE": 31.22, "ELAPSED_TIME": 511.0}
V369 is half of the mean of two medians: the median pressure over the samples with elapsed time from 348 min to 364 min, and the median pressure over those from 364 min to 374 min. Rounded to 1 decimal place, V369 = 19.8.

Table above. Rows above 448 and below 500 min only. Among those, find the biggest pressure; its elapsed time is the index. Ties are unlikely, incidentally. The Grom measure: 461.0 min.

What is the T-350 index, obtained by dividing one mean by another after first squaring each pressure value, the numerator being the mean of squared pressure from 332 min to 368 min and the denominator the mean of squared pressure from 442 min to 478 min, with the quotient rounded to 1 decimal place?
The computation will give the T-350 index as 1.5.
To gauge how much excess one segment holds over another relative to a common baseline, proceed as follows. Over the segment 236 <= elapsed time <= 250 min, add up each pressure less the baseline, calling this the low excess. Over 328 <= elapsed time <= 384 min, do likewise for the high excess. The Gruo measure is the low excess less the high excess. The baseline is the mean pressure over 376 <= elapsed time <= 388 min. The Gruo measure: -95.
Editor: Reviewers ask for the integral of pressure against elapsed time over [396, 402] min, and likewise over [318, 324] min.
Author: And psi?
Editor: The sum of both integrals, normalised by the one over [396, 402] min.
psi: 2.11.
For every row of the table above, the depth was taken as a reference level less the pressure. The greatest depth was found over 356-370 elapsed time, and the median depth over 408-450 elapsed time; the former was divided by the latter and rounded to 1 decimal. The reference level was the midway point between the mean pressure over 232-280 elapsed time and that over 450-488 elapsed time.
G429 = 2.3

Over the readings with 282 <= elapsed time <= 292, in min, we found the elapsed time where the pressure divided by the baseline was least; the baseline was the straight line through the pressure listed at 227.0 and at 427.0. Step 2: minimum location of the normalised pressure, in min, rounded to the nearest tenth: 285.0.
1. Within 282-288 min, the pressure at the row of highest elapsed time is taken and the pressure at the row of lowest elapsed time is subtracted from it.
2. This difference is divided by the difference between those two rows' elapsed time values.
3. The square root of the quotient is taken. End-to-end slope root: 0.41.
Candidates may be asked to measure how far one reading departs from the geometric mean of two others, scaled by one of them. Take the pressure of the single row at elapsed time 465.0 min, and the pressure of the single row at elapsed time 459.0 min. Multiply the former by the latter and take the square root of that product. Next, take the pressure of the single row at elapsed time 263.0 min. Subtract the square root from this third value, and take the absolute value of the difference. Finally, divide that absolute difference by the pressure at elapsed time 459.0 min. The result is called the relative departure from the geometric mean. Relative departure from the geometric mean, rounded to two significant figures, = 0.12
